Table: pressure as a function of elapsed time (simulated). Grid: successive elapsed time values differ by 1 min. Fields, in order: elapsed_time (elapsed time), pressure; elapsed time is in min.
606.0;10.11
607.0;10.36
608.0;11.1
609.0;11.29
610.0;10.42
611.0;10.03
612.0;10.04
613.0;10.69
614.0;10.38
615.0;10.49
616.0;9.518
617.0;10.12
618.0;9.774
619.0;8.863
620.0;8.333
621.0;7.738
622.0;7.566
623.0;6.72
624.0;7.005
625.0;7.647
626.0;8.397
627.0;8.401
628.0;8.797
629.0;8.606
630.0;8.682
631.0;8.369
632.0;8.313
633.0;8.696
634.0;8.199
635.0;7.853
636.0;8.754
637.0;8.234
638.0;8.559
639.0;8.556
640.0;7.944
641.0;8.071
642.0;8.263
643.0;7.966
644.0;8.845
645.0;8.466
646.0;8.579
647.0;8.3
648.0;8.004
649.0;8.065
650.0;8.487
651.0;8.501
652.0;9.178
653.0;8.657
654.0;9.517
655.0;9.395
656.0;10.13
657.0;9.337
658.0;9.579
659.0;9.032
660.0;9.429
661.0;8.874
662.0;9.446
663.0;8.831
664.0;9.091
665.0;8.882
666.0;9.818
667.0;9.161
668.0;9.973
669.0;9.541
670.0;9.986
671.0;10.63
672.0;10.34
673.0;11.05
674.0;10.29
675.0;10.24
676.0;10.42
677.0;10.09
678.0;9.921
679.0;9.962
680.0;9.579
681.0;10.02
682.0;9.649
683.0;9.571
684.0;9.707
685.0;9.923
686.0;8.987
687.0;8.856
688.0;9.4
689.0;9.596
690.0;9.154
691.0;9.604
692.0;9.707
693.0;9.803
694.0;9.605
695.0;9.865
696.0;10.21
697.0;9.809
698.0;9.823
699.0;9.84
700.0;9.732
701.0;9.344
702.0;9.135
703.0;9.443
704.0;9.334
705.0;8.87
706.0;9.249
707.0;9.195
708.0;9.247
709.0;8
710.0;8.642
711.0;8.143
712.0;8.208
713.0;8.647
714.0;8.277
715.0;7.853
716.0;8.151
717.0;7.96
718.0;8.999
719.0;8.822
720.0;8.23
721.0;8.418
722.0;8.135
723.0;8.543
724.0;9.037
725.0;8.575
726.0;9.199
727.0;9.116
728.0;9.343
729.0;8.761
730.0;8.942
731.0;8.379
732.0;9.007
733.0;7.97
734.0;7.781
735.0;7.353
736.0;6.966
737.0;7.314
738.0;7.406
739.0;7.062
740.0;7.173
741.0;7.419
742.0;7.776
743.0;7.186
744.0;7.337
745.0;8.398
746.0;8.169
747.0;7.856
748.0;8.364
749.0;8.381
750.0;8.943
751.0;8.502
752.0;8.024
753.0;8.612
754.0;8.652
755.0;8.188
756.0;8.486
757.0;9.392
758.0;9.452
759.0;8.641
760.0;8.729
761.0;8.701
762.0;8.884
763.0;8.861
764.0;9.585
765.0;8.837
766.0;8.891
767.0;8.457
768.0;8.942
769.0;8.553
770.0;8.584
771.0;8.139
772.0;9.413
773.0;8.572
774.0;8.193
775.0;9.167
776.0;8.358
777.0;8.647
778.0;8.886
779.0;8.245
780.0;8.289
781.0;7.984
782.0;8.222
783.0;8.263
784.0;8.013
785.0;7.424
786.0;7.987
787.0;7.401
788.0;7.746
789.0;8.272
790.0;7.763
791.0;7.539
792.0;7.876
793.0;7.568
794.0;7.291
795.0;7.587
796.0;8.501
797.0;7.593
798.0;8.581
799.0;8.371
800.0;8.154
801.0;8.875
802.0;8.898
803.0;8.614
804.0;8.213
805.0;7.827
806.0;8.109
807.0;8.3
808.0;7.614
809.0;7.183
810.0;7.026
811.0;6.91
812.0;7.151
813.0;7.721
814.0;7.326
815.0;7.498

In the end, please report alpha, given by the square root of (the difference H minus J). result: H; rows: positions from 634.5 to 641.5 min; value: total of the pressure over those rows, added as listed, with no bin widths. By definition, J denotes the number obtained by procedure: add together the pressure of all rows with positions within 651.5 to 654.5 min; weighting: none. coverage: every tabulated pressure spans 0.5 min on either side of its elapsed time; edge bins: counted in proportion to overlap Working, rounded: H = 58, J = 27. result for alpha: 5.5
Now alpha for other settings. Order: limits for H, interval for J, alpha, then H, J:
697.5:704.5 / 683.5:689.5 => 3.2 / 67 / 56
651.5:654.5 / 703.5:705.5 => 3.0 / 27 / 18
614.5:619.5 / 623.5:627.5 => 4.2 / 49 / 31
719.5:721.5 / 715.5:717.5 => 0.7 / 17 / 16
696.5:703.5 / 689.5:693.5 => 5.4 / 67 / 38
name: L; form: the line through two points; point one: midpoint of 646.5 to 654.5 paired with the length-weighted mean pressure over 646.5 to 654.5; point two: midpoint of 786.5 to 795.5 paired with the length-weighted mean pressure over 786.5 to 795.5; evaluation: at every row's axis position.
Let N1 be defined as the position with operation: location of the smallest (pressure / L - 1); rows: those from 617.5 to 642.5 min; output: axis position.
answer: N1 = 623.0 min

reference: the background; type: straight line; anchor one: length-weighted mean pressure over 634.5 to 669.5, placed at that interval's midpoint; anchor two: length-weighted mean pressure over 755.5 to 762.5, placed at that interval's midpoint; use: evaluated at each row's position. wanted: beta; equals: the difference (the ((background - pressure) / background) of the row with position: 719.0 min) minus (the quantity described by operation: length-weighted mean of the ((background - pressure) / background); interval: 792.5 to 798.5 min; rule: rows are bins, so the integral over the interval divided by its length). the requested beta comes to -0.11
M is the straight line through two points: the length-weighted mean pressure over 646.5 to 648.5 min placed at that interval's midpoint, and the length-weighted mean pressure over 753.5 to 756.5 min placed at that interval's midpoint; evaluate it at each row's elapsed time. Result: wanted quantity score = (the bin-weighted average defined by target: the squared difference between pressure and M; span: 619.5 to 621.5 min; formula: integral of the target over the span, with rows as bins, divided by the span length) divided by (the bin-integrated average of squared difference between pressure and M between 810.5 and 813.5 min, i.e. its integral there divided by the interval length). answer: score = 0.0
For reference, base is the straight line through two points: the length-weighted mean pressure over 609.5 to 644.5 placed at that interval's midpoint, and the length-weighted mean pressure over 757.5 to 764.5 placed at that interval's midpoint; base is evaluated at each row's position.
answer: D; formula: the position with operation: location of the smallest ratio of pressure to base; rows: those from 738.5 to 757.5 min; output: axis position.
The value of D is 739.0 min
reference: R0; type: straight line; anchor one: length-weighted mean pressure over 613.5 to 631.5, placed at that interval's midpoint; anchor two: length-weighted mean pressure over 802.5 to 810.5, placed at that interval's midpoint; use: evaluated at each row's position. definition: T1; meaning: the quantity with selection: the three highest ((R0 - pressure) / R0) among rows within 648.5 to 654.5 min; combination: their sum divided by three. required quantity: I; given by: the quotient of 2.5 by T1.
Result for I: 127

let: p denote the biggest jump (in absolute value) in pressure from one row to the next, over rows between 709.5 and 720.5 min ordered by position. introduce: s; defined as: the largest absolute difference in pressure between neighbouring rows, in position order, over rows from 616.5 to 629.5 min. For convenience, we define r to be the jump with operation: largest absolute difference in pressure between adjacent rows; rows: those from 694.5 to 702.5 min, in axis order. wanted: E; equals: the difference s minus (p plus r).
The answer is -0.5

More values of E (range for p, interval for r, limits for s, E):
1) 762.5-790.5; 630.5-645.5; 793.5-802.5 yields -1.2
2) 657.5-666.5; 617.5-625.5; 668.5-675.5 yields -1.1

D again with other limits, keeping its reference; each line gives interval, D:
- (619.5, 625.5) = 623.0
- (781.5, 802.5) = 794.0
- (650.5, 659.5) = 651.0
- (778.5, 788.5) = 787.0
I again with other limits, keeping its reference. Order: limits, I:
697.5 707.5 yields -27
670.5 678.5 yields -13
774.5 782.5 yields -110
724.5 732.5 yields -54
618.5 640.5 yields 14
